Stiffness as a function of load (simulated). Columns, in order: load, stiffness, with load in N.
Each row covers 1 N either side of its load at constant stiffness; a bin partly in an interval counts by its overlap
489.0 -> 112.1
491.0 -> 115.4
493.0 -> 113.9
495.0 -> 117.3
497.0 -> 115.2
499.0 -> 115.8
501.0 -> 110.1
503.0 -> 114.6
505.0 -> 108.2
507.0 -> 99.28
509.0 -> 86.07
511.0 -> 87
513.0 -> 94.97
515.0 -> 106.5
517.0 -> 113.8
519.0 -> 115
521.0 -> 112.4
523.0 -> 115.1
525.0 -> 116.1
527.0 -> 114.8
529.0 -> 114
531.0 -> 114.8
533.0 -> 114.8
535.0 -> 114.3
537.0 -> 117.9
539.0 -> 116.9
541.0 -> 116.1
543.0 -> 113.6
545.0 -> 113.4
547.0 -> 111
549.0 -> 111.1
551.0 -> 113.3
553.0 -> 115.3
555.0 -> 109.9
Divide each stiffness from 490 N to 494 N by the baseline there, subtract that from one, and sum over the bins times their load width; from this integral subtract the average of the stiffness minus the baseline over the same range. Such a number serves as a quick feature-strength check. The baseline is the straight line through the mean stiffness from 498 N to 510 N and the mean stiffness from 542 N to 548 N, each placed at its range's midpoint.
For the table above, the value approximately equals -11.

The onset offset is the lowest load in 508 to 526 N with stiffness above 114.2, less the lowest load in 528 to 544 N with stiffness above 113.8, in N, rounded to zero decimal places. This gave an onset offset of -10 N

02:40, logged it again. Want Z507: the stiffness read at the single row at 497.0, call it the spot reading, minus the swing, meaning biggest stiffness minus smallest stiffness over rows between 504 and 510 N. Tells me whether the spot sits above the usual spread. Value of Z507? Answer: 93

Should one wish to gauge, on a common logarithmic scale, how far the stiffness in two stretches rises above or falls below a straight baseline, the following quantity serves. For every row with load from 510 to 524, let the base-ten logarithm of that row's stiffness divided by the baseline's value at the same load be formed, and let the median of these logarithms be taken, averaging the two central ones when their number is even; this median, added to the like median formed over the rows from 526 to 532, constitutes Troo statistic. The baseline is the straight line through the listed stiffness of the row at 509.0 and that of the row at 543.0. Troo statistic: 0.117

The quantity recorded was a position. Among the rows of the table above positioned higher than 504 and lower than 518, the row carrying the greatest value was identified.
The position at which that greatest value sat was 517.0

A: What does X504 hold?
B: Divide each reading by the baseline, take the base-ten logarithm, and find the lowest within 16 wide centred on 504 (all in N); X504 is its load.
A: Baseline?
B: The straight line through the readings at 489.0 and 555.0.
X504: 509.0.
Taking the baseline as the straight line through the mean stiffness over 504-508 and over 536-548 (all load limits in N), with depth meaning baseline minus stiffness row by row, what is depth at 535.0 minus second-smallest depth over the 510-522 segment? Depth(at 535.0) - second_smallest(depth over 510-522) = 5.0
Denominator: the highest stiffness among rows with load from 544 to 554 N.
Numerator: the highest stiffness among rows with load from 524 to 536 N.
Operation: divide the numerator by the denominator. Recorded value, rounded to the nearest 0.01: 1.01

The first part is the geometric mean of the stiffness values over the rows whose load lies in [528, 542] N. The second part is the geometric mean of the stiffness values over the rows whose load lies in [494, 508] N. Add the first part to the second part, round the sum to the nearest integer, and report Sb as 227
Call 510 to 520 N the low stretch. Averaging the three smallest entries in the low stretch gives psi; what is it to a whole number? 96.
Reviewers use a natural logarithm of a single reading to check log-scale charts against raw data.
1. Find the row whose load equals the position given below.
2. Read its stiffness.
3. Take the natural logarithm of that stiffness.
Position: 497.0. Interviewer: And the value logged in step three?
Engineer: 4.747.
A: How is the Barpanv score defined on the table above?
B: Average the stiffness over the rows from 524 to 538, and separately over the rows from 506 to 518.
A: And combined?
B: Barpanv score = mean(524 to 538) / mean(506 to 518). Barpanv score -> 1.18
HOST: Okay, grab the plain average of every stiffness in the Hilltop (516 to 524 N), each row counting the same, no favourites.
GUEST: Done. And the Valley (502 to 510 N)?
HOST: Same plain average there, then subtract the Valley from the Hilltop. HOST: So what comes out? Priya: 12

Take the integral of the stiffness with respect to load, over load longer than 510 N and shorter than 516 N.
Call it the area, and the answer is 577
